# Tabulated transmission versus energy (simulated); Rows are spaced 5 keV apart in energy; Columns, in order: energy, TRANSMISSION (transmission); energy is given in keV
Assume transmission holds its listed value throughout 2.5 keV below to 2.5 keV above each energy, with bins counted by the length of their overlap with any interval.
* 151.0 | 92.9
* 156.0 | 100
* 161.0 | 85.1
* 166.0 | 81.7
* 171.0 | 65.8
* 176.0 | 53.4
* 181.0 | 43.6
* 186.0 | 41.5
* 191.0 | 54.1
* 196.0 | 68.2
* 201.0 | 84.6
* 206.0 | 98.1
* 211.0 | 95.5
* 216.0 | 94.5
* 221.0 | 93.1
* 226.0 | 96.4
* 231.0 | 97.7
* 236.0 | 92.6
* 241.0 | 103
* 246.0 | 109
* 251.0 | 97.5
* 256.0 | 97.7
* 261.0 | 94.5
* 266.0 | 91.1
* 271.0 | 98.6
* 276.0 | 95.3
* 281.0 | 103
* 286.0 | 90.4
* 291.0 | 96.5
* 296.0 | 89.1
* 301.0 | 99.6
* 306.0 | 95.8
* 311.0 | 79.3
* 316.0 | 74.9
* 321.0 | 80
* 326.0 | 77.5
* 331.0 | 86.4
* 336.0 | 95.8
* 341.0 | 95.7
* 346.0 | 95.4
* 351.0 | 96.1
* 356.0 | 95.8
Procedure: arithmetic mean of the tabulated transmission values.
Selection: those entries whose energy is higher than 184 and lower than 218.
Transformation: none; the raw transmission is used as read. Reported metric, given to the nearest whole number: 77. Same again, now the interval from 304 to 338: 84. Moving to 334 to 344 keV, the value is 96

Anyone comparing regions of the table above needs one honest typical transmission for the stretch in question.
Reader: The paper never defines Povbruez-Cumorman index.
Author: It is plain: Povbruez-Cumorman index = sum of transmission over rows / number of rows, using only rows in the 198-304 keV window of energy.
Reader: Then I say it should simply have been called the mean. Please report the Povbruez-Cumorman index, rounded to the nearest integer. 96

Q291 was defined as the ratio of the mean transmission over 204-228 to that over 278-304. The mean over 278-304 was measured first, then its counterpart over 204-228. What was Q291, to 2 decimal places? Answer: 1.00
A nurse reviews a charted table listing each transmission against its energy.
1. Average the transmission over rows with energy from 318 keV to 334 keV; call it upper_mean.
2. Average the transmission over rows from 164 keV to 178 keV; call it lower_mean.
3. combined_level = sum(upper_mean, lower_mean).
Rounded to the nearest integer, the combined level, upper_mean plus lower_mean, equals 148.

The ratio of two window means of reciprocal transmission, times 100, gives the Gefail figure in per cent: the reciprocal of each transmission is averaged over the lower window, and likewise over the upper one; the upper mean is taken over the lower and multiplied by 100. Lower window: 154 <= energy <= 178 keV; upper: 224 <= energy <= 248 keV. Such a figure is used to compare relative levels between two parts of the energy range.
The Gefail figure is 74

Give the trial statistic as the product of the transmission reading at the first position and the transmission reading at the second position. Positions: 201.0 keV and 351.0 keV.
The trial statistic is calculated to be 8130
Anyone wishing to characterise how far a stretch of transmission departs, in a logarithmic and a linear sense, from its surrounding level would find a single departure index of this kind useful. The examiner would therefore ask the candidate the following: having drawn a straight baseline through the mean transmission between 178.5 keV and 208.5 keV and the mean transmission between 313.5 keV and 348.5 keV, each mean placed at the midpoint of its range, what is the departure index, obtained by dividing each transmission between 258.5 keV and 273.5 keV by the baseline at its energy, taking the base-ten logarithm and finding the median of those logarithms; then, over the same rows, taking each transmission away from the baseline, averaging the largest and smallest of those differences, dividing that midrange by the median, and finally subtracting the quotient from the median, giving 187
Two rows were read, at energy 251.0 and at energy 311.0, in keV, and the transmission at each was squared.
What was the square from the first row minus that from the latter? 3218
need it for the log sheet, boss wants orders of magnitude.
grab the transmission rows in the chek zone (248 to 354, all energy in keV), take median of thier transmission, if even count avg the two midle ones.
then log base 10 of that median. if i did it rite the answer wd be 1.98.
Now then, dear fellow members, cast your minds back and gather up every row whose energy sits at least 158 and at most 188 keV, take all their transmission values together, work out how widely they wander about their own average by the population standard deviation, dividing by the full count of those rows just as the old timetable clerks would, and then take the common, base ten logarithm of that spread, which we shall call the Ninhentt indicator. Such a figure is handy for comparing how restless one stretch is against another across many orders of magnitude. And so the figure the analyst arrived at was 1.23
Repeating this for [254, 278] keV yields 0.42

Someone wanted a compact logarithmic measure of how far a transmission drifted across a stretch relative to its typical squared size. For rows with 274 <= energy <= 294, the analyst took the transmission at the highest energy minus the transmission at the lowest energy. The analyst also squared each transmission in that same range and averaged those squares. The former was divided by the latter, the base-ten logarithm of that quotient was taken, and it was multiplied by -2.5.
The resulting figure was 10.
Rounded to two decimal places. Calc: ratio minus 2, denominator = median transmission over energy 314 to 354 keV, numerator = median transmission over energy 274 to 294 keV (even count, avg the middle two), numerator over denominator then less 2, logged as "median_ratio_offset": -0.94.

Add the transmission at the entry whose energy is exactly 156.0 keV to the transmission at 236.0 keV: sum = 193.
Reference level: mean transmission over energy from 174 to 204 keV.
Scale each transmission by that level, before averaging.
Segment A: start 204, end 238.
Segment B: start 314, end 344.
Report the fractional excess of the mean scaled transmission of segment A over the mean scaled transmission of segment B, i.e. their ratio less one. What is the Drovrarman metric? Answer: 0.12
